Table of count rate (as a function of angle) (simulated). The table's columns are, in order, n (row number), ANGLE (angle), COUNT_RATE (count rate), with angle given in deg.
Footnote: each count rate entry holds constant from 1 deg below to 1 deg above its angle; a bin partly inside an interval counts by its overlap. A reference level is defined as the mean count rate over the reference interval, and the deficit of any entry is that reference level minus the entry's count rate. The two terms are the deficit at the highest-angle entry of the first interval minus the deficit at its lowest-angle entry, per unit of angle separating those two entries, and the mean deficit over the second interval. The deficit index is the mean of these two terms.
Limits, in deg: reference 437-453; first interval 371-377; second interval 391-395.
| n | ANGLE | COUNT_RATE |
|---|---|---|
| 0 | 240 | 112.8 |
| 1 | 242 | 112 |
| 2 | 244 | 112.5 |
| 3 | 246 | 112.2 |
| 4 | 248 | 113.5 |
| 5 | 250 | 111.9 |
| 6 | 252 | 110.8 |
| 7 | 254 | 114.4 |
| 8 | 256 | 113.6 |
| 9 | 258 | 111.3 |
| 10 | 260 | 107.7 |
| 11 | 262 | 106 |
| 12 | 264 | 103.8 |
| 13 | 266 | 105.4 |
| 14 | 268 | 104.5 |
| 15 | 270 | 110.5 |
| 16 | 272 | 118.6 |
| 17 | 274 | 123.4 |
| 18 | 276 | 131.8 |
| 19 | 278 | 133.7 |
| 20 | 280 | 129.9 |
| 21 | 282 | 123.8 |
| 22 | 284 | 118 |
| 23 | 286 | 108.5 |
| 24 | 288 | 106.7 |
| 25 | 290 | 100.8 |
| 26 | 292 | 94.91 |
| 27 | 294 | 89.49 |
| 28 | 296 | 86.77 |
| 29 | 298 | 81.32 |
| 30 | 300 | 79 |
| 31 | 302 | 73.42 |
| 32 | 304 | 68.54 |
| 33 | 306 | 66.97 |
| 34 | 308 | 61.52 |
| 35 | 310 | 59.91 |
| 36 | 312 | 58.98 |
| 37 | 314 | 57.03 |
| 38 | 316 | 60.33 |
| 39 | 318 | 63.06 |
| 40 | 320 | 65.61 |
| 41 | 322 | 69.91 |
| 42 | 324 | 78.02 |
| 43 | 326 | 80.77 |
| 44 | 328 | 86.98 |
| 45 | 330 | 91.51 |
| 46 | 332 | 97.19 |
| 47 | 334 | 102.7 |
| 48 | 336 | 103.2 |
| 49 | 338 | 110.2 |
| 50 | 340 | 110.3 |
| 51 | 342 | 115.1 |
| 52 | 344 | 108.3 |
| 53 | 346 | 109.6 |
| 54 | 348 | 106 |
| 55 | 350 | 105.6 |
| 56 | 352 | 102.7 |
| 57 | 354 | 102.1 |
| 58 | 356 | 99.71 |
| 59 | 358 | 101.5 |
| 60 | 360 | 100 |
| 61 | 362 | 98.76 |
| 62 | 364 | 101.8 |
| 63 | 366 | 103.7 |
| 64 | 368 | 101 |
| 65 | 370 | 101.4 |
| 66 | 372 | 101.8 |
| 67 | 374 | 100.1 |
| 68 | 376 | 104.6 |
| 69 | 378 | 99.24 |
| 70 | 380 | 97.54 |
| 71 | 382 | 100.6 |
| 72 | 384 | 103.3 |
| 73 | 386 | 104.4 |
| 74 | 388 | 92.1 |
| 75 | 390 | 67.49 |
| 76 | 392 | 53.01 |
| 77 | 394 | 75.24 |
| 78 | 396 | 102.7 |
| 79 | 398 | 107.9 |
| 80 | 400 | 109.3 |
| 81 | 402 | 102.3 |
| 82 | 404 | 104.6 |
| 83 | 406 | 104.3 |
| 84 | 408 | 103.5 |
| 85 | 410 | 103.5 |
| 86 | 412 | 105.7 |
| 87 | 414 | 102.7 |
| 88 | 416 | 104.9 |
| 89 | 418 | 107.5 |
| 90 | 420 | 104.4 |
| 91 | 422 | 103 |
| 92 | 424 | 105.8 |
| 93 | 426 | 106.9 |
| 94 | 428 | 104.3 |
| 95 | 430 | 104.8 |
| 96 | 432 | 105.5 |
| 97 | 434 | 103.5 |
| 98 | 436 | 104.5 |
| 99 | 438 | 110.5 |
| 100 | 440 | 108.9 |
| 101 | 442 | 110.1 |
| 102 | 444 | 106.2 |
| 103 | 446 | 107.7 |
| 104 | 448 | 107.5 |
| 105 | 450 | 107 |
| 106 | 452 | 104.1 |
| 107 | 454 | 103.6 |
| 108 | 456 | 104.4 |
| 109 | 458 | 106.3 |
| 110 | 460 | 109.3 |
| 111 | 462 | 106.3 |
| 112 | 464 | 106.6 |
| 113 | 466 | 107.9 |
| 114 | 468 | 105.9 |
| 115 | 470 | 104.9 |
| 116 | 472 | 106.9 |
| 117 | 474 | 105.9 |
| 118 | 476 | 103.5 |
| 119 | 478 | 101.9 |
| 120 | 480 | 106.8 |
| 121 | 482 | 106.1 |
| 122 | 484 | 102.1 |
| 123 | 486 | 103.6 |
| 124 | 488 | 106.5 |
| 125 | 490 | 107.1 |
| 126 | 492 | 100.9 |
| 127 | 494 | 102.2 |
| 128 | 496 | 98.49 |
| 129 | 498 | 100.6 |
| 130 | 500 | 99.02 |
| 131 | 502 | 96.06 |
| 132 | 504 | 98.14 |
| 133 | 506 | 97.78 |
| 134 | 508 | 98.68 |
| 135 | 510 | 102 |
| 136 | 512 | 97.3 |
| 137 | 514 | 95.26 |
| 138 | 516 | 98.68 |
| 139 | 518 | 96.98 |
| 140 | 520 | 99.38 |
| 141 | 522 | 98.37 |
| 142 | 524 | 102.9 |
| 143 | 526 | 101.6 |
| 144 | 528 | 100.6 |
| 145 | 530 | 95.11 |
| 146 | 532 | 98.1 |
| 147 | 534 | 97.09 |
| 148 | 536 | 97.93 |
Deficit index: 21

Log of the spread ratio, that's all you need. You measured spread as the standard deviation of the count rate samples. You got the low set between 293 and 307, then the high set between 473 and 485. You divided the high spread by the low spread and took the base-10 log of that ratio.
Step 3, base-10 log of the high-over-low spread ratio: -0.61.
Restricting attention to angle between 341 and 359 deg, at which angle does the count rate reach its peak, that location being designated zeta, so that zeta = 342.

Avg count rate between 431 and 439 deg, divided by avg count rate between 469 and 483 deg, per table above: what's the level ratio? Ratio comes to 1.01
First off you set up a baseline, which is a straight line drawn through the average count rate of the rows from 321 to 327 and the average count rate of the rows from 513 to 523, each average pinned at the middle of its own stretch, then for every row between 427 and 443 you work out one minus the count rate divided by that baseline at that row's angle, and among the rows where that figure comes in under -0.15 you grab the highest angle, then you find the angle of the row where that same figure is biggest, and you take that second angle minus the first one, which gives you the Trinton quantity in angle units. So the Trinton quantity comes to -8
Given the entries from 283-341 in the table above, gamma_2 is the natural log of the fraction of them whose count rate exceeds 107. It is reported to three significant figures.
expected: -1.98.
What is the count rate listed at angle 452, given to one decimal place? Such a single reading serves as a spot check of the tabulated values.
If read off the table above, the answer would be 104.1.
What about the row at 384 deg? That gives 103.3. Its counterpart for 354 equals 102.1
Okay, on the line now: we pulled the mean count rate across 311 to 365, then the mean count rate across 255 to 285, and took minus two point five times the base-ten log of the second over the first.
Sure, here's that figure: -0.25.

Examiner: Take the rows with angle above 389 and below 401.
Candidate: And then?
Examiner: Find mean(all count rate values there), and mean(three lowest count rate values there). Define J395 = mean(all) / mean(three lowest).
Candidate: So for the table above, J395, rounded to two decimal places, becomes 1.32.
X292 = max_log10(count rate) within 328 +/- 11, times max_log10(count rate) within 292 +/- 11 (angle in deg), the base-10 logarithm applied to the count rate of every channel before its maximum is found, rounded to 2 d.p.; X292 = 4.27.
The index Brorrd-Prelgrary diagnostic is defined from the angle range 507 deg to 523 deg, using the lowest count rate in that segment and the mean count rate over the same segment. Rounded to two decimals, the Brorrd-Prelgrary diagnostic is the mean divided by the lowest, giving 1.03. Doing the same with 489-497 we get 1.04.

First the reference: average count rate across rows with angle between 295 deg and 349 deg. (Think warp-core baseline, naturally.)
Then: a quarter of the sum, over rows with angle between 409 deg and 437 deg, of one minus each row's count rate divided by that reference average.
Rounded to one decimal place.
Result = -0.9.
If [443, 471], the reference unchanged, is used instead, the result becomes -1.0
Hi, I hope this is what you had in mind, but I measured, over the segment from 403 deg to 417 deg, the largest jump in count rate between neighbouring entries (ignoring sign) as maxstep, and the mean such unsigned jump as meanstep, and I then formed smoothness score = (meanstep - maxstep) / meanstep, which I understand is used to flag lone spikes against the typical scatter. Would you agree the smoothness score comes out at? -1.1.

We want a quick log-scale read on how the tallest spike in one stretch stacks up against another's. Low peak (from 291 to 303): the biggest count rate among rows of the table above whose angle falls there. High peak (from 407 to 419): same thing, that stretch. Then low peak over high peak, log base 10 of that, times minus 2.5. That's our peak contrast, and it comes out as 0.14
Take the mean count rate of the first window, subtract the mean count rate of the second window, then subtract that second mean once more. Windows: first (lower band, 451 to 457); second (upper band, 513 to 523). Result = -91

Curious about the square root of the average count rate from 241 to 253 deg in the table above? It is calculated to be 10.6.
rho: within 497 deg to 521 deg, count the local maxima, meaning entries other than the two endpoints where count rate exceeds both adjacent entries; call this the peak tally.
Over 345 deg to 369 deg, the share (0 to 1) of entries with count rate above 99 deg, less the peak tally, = -2.1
